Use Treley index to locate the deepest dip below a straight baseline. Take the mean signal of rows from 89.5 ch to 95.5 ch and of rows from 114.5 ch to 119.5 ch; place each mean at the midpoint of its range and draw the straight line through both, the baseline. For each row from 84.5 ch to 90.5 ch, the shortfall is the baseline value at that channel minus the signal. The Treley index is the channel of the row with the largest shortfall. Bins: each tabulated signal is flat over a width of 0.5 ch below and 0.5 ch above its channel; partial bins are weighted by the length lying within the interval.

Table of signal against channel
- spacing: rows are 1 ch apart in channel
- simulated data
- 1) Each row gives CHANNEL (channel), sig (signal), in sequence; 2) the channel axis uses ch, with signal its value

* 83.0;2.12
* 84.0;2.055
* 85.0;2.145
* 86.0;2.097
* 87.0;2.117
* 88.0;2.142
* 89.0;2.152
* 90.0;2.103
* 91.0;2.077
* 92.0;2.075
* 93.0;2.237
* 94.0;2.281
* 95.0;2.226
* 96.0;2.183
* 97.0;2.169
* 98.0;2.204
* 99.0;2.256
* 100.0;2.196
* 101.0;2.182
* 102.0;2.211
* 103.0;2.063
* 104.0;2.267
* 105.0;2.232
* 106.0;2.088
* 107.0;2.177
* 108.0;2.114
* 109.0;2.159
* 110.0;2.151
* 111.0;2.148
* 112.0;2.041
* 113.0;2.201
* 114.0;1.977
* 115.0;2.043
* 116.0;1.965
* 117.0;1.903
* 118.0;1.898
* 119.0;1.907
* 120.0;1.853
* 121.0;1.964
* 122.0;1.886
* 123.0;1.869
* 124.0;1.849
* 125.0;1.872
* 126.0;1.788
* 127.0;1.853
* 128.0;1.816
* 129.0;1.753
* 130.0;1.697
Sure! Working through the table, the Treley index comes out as 86.0 ch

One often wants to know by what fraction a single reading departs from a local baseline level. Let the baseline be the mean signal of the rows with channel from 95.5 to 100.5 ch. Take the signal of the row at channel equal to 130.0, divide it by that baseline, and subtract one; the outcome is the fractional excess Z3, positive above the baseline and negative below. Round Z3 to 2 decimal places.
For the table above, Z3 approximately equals -0.23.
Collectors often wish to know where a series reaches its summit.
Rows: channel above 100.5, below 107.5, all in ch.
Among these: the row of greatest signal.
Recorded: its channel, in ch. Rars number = 104.0 ch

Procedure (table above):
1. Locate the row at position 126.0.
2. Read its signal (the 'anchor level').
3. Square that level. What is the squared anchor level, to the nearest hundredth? 3.20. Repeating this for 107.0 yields 4.74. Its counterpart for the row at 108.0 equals 4.47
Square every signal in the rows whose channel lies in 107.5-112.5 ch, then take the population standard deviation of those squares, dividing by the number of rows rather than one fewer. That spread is 0.18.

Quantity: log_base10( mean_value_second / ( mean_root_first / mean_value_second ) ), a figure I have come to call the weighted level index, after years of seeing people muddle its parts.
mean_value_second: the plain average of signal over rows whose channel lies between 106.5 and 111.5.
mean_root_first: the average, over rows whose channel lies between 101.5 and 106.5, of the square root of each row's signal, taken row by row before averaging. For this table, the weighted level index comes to 0.50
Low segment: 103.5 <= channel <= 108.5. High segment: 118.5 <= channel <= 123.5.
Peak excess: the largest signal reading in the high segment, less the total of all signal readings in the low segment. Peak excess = -8.91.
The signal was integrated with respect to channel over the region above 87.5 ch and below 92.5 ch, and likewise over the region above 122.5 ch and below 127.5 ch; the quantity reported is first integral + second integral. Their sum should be 19.8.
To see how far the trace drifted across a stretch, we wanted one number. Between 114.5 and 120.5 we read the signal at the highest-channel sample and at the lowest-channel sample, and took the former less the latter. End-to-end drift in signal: -0.19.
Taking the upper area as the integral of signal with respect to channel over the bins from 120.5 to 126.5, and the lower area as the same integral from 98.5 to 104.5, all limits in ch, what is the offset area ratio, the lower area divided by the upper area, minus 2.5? -1.33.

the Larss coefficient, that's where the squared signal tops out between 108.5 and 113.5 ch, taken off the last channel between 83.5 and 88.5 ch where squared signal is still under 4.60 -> -25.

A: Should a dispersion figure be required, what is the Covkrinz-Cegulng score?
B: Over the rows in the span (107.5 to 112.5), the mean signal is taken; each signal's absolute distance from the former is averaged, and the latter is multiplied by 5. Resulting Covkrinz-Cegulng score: 0.18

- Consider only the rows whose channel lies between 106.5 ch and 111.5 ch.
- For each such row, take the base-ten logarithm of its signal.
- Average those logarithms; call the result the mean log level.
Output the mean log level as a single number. 0.332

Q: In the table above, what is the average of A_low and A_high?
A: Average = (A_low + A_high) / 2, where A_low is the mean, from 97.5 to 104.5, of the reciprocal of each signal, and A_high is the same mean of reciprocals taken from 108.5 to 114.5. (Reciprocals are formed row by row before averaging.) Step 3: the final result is 0.46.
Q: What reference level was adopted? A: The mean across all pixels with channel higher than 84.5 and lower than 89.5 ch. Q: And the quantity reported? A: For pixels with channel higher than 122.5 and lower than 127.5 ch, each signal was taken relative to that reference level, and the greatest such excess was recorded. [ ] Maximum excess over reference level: -0.26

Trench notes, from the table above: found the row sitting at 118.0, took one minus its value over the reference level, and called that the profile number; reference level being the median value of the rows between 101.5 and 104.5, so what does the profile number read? 0.14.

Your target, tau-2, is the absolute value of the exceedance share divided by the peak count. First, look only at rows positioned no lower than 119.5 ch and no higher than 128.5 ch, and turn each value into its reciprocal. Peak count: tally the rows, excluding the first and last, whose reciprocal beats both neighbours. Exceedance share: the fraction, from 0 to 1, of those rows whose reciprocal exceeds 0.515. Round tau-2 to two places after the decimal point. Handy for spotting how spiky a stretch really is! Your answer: 0.44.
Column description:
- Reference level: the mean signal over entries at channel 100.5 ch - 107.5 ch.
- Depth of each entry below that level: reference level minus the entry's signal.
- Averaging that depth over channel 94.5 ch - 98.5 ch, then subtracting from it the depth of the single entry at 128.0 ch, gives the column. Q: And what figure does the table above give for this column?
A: -0.38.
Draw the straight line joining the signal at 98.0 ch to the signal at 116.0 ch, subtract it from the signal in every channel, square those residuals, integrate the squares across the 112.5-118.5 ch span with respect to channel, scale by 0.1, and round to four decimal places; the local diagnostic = 0.0047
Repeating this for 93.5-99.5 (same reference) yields 0.0010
